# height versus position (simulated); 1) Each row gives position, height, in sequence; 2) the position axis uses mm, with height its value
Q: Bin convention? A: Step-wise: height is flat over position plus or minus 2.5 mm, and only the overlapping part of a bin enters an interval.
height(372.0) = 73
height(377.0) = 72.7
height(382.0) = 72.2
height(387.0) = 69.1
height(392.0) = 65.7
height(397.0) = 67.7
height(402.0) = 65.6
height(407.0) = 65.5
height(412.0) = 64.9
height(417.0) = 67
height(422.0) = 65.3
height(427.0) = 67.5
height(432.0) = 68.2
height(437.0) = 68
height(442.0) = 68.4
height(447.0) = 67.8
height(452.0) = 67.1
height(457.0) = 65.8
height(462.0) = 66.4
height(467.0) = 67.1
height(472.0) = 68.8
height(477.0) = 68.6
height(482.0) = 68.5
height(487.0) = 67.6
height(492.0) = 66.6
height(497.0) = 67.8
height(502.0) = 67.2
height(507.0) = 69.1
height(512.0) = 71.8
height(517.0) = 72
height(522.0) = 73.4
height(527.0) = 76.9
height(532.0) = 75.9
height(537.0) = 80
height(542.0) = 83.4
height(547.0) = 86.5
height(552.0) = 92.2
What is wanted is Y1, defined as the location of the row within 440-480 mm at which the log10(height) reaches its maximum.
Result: 472.0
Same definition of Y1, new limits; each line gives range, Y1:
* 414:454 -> 442.0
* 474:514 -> 512.0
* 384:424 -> 387.0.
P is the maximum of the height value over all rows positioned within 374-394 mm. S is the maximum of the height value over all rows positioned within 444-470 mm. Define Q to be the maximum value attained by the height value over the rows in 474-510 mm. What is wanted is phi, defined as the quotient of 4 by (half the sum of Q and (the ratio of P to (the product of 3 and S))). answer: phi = 0.115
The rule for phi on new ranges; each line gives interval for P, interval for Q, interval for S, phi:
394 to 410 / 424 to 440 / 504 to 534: 0.117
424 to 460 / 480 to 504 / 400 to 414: 0.116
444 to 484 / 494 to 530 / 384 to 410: 0.104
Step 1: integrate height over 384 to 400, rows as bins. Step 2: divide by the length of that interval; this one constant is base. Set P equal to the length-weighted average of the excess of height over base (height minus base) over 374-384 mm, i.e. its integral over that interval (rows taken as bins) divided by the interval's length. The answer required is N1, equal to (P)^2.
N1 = 24.0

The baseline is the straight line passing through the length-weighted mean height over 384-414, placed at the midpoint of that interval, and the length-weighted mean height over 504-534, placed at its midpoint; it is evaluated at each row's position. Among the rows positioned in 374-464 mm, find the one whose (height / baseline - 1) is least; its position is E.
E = 457.0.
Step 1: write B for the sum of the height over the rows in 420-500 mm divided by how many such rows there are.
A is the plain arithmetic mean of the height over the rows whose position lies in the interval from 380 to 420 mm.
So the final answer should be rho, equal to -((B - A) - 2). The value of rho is 2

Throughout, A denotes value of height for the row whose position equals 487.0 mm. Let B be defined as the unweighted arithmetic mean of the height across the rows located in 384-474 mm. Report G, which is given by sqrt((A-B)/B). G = 0.10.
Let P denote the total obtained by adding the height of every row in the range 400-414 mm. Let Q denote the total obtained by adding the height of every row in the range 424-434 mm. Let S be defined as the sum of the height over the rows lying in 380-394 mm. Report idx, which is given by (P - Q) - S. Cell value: -147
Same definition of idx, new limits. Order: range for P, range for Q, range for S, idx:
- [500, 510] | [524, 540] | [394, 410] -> -295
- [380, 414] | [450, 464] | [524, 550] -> -131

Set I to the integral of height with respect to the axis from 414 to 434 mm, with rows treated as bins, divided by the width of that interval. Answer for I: 66.9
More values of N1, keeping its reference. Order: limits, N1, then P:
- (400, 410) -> 4.3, -2.1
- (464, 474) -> 0.1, 0.2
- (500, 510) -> 0.6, 0.8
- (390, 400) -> 0.8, -0.9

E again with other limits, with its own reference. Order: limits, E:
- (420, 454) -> 422.0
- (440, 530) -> 492.0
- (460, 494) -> 492.0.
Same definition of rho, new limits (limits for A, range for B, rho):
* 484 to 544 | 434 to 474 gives 7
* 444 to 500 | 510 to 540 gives -6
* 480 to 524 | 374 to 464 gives 4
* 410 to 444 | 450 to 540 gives -1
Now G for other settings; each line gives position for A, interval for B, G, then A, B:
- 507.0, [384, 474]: 0.18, 69.1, 67.0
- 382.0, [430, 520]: 0.24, 72.2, 68.2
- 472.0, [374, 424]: 0.13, 68.8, 67.6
